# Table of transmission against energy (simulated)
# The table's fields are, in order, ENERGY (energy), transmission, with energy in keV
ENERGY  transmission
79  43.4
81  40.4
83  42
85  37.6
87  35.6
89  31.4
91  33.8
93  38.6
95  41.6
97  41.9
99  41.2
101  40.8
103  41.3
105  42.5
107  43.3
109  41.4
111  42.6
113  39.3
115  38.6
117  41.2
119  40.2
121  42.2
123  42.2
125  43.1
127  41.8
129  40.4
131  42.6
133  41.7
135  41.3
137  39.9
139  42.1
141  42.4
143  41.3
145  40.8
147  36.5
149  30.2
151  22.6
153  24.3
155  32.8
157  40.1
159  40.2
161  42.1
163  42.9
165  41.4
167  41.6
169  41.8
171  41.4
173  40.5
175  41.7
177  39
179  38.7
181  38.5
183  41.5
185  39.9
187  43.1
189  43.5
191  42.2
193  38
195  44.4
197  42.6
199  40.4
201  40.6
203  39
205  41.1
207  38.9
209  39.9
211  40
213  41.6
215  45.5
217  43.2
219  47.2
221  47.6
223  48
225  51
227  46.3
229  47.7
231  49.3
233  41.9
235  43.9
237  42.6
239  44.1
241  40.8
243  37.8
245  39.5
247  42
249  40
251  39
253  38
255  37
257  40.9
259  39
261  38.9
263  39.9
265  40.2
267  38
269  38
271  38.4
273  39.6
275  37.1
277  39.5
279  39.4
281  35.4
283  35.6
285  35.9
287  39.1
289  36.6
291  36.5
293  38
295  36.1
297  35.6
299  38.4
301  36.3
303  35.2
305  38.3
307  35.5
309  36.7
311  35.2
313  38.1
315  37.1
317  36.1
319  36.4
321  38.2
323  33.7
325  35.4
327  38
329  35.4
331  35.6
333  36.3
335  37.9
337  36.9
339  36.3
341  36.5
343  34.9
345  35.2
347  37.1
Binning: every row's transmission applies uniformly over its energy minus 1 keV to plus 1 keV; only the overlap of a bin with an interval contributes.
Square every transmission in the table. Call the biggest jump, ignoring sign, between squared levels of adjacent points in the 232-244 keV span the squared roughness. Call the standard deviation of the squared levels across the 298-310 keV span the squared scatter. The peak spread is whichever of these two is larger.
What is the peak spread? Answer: 280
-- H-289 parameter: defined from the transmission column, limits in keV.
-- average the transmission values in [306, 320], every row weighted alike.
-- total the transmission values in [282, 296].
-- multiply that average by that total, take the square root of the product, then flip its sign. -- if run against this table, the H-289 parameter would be -97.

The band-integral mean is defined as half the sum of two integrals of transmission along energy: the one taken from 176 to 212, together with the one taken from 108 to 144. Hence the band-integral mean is 1476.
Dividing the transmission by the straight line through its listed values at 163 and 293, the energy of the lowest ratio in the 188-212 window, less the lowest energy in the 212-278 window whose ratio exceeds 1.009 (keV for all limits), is -20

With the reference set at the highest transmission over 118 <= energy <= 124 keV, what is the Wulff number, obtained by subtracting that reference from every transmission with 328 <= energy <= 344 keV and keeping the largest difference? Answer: -4.30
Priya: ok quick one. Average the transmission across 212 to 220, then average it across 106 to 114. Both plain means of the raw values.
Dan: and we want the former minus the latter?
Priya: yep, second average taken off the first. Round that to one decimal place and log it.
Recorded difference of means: 2.7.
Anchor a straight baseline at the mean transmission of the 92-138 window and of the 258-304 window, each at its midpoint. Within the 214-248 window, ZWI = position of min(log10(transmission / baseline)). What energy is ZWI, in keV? 243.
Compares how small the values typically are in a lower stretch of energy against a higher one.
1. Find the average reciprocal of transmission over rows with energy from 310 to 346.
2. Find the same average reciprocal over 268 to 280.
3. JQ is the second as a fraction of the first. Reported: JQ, 0.94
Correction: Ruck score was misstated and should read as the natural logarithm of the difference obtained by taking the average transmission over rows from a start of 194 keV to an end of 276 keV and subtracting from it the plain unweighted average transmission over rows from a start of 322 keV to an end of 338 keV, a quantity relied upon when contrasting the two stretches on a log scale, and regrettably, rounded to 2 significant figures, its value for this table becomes 1.7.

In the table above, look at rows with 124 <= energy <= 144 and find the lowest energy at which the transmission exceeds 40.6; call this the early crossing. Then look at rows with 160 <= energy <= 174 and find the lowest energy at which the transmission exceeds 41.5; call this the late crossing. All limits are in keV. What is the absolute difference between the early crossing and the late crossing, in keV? 36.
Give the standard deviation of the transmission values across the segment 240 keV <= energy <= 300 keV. 1.7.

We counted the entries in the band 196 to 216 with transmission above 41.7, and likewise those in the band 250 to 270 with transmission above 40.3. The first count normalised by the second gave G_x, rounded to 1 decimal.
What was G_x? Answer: 2.0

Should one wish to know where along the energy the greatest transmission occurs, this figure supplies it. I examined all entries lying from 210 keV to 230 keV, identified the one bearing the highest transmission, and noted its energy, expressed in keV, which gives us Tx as 225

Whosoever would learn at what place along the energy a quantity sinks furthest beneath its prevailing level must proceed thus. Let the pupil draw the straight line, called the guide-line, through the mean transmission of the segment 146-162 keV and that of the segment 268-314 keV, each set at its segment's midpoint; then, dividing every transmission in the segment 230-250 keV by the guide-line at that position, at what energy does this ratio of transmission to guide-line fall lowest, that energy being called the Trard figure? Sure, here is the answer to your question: 243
